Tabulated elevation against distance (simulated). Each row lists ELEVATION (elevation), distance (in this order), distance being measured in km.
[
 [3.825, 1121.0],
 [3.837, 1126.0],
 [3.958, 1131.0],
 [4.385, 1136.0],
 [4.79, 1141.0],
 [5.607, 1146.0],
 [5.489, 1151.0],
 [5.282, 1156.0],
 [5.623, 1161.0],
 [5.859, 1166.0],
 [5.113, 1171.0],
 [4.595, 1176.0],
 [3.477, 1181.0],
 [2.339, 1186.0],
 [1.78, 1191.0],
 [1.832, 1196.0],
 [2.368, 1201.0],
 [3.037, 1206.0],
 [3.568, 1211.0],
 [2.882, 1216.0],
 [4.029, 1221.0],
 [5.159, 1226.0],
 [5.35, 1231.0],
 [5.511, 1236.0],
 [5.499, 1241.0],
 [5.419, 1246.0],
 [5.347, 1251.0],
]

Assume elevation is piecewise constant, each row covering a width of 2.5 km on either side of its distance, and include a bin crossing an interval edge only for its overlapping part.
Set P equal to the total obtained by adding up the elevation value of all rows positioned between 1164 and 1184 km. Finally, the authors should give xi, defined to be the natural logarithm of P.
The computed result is 2.9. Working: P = 19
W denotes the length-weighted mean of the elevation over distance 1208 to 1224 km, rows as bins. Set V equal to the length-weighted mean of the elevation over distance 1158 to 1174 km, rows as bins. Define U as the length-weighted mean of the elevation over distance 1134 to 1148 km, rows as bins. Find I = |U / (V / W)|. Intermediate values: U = 4.9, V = 5.5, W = 3.53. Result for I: 3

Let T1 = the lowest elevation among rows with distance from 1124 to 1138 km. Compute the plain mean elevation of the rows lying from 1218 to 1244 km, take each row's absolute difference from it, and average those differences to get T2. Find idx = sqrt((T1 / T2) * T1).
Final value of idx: 5.8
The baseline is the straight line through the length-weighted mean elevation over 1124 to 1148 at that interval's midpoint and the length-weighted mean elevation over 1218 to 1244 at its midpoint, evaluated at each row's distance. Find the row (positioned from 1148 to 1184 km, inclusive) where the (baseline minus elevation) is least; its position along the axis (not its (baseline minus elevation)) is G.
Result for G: 1166.0 km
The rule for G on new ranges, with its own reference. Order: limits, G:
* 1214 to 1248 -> 1236.0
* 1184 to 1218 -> 1211.0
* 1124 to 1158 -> 1146.0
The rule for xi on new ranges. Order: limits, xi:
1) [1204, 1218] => 2.2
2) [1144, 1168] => 3.3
